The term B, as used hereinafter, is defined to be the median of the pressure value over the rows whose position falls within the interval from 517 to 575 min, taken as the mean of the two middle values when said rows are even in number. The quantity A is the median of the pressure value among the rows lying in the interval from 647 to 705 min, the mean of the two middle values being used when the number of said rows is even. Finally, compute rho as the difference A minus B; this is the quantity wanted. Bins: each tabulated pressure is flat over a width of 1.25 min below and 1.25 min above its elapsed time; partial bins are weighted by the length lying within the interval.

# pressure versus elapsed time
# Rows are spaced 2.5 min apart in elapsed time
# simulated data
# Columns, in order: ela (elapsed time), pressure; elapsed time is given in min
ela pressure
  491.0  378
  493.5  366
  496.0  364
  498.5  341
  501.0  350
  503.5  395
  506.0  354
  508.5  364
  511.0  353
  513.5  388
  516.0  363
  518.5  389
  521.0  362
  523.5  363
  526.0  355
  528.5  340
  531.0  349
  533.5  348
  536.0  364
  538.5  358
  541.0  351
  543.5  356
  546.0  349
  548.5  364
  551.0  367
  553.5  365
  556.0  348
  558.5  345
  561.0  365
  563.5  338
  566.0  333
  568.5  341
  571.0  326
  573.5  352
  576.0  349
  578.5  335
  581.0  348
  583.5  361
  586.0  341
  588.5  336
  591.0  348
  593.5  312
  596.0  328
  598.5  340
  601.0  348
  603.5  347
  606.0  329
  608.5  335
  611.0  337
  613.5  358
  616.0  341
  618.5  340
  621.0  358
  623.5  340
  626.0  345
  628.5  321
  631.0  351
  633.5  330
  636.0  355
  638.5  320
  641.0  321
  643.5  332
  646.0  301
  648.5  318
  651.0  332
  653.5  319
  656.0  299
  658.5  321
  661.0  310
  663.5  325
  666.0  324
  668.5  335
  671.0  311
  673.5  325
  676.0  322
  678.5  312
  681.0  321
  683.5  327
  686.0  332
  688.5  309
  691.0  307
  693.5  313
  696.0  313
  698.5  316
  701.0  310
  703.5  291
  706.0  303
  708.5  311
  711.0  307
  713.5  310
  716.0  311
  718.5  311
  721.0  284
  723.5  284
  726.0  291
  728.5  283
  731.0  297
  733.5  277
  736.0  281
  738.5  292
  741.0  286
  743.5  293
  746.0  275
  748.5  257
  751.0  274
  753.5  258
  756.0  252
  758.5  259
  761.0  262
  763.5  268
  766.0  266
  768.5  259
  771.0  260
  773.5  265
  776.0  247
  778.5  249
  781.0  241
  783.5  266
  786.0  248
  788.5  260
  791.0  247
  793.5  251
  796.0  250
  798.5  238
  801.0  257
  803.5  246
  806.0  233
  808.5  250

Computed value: -34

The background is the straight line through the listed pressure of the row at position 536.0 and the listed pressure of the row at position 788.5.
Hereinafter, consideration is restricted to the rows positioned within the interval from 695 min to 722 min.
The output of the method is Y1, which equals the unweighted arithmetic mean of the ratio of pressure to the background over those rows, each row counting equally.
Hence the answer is 1.04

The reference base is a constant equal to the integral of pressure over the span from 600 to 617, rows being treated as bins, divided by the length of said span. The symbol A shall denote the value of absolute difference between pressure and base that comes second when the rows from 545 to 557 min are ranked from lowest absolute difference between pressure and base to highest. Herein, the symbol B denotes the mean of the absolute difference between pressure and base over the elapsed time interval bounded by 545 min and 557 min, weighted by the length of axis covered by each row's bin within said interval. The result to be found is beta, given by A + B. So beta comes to 24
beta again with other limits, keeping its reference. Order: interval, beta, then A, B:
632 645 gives 28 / 12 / 16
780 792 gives 171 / 82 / 89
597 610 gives 12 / 5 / 7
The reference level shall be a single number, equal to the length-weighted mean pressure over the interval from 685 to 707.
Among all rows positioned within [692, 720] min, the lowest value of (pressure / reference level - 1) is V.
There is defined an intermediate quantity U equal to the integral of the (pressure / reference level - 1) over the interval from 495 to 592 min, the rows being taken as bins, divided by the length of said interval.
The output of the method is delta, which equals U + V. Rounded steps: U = 0.14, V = -0.062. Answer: 0.08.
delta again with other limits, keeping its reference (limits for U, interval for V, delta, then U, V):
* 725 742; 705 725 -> -0.16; -0.08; -0.085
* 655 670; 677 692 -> 0.02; 0.03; -0.011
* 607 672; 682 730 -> -0.02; 0.06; -0.088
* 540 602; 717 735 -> 0.01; 0.11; -0.107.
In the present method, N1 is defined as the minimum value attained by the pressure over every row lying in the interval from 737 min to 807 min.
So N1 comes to 233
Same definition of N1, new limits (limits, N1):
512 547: 340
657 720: 291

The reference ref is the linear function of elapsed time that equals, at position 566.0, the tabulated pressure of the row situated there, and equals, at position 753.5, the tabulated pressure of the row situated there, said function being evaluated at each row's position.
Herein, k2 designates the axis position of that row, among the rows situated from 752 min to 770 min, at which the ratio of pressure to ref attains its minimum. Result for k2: 756.0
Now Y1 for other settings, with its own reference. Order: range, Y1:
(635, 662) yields 1.01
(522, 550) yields 0.97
